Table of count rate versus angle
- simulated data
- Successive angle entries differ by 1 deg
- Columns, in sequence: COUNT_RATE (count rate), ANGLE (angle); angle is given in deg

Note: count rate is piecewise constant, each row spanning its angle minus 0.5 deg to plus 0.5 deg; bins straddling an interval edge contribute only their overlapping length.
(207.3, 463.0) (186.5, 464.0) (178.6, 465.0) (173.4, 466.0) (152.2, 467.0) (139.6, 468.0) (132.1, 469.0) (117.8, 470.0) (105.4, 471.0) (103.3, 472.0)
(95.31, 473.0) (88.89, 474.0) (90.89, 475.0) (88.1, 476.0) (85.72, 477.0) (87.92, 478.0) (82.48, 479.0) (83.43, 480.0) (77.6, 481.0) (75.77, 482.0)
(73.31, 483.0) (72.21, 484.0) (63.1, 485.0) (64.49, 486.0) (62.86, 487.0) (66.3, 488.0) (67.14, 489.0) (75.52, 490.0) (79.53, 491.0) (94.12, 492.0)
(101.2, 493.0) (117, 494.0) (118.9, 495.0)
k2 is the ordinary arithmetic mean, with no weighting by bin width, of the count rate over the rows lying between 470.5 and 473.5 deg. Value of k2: 101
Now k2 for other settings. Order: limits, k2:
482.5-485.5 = 70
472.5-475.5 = 92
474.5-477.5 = 88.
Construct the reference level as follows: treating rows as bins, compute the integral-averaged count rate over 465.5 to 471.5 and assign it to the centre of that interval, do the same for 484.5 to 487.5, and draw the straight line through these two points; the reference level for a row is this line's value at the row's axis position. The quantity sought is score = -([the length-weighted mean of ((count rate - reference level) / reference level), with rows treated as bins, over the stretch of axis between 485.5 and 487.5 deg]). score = -0.04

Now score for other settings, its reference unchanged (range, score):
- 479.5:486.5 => 0.04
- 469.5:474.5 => 0.17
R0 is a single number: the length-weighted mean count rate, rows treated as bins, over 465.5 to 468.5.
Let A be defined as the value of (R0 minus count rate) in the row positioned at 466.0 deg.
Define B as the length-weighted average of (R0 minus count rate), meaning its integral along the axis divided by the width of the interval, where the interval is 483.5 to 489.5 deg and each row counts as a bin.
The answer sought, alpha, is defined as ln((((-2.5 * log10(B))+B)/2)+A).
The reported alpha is 3.17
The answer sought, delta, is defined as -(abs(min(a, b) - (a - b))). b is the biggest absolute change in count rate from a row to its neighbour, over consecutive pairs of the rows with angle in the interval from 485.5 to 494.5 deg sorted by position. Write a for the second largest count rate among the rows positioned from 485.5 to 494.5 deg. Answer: -70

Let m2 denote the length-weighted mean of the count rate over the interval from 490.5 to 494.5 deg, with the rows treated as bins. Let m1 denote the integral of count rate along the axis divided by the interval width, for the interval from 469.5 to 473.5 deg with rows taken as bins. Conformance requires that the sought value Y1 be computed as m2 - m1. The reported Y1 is -7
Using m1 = 105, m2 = 98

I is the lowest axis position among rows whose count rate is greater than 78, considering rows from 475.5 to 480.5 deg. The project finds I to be 476.0 deg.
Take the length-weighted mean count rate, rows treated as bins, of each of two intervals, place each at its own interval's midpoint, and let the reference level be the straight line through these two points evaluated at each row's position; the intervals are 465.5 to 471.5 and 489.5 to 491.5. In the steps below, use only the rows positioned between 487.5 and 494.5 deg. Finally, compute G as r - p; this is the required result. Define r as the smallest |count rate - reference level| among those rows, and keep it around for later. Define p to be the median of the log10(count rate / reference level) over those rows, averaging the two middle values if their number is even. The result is 3.3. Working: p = 0.02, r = 3.4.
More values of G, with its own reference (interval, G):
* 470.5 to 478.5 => 23.4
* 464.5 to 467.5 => 11.3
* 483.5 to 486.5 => 23.0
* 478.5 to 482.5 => 22.5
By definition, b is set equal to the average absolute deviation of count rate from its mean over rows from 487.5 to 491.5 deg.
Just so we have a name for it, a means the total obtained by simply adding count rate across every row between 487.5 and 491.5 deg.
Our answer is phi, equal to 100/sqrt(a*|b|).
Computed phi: 2.5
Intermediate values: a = 288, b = 5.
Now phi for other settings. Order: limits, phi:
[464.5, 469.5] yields 0.9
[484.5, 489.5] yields 4.5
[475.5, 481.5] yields 2.6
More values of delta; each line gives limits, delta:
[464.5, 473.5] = -131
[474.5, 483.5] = -76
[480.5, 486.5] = -58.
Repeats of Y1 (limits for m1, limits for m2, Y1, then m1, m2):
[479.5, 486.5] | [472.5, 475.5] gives 19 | 73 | 92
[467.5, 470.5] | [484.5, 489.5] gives -65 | 130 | 65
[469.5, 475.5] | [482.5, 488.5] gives -33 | 100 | 67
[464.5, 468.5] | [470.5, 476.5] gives -66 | 161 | 95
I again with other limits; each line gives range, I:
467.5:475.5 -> 468.0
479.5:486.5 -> 480.0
